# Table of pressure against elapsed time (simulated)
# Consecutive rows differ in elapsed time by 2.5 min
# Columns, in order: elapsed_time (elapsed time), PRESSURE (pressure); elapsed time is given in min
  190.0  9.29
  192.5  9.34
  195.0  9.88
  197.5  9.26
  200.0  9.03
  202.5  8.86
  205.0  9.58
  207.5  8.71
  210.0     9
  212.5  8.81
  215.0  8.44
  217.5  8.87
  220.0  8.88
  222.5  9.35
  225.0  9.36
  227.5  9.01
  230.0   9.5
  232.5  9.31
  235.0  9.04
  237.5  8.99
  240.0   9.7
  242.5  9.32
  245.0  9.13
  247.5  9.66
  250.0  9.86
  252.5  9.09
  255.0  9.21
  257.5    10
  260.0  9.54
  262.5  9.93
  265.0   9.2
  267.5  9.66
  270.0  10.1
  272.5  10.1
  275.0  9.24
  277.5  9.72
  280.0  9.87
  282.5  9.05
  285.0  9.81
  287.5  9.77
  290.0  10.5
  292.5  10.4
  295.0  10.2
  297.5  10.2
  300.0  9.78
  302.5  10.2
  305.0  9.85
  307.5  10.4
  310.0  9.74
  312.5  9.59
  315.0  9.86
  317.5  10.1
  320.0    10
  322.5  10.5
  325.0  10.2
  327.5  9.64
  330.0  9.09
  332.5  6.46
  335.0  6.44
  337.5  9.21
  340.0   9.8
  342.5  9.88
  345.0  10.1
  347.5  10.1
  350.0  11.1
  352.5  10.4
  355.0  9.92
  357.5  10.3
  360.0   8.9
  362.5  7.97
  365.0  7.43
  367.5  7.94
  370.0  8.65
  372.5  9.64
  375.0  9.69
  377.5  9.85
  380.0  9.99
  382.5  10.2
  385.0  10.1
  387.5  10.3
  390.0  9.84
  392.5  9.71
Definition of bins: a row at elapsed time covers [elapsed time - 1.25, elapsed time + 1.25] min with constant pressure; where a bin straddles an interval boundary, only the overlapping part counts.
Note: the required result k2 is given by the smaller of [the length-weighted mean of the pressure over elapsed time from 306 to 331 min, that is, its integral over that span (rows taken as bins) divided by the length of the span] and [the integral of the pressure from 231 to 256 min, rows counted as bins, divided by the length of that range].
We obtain 9.33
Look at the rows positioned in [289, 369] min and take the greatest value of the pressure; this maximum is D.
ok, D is 11.1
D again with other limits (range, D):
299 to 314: 10.4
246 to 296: 10.5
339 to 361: 11.1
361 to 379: 9.85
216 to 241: 9.7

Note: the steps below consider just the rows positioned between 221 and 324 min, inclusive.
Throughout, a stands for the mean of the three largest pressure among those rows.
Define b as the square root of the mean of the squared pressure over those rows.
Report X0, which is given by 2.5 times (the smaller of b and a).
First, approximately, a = 10.5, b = 9.7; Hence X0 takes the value 24.3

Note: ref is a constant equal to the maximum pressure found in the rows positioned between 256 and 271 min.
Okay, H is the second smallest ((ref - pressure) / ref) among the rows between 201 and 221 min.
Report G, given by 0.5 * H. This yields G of 0.05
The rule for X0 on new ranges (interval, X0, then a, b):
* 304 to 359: 24.3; 10.7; 9.7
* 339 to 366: 24.2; 10.6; 9.7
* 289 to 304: 25.5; 10.4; 10.2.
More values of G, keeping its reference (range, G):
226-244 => 0.03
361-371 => 0.11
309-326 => 0.00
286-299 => -0.01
